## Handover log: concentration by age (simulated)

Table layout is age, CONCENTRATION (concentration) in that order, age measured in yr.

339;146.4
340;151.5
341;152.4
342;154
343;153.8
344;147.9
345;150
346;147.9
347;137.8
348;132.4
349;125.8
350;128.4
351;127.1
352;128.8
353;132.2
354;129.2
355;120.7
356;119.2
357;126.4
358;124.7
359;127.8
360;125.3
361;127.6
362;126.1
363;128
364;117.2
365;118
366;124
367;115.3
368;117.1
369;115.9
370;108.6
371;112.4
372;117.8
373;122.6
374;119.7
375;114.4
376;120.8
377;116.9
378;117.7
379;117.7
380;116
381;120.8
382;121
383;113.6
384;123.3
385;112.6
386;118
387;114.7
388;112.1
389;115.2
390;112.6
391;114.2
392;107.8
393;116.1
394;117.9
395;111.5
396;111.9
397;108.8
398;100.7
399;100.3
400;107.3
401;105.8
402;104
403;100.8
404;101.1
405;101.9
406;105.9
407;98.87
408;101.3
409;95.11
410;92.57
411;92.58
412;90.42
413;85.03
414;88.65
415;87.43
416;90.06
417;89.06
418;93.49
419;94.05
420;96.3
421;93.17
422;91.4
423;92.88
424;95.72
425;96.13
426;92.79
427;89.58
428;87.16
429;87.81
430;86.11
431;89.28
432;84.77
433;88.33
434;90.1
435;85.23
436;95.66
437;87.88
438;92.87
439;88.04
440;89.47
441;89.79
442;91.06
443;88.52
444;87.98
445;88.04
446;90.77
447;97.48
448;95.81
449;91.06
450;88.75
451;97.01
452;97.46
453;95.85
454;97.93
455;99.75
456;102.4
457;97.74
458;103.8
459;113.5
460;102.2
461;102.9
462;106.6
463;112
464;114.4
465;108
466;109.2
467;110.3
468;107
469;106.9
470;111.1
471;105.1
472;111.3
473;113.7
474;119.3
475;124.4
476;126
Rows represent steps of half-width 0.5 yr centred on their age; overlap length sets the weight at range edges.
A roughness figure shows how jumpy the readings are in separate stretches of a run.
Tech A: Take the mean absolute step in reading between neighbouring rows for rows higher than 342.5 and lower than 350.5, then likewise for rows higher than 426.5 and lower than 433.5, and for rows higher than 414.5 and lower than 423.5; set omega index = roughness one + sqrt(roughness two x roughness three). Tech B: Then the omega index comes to 7.37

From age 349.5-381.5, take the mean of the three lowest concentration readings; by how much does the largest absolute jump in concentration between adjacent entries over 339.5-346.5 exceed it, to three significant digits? -106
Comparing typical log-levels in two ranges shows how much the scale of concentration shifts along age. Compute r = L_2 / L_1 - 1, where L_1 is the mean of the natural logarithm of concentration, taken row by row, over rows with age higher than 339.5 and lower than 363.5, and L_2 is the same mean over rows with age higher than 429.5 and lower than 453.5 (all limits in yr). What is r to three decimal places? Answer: -0.080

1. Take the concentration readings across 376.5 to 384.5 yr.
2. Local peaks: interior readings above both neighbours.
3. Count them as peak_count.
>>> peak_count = 1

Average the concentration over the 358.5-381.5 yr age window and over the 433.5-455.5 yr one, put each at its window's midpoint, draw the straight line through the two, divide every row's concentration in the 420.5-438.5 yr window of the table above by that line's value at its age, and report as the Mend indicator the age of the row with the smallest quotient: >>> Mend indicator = 432 yr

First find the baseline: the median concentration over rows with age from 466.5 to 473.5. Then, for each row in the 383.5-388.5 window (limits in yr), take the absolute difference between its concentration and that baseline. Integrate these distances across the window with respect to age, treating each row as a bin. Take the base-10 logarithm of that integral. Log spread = 1.47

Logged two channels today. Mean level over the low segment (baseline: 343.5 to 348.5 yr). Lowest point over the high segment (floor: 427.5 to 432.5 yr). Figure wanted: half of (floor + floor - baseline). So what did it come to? 13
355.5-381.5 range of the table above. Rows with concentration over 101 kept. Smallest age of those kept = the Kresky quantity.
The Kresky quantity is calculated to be 356 yr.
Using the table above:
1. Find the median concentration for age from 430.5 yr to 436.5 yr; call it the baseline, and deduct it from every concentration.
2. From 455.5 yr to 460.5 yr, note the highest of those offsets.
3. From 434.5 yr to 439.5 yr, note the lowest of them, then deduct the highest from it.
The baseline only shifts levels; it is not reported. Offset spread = -28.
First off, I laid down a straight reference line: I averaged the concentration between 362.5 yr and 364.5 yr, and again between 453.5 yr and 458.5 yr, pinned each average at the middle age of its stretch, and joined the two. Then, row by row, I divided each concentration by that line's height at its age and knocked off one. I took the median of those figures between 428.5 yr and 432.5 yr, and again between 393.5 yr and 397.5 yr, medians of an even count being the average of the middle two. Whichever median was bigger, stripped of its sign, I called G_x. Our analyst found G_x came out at 0.03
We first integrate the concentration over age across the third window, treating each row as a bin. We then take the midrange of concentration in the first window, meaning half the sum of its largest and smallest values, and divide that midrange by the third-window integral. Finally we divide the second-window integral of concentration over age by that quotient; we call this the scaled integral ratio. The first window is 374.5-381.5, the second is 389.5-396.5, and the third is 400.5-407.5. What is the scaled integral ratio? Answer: 4838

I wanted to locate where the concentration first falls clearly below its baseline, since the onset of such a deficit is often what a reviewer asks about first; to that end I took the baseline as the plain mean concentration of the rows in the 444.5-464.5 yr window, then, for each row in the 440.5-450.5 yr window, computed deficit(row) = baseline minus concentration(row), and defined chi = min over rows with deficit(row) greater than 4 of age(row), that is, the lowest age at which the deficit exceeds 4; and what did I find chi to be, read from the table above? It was 441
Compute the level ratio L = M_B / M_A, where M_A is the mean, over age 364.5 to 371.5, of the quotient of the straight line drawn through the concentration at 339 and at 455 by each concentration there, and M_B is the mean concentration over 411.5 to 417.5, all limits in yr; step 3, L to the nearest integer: 76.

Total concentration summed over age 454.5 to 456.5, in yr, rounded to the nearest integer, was 202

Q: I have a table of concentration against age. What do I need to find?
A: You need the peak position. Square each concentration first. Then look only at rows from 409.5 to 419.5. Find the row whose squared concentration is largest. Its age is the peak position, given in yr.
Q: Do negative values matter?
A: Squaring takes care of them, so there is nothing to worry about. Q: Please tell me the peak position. 419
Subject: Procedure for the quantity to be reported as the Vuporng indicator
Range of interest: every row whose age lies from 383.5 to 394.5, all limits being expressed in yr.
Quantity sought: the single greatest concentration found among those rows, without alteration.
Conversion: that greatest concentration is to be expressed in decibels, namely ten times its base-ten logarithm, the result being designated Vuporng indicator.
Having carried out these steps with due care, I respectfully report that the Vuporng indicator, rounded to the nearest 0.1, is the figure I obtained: 20.9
